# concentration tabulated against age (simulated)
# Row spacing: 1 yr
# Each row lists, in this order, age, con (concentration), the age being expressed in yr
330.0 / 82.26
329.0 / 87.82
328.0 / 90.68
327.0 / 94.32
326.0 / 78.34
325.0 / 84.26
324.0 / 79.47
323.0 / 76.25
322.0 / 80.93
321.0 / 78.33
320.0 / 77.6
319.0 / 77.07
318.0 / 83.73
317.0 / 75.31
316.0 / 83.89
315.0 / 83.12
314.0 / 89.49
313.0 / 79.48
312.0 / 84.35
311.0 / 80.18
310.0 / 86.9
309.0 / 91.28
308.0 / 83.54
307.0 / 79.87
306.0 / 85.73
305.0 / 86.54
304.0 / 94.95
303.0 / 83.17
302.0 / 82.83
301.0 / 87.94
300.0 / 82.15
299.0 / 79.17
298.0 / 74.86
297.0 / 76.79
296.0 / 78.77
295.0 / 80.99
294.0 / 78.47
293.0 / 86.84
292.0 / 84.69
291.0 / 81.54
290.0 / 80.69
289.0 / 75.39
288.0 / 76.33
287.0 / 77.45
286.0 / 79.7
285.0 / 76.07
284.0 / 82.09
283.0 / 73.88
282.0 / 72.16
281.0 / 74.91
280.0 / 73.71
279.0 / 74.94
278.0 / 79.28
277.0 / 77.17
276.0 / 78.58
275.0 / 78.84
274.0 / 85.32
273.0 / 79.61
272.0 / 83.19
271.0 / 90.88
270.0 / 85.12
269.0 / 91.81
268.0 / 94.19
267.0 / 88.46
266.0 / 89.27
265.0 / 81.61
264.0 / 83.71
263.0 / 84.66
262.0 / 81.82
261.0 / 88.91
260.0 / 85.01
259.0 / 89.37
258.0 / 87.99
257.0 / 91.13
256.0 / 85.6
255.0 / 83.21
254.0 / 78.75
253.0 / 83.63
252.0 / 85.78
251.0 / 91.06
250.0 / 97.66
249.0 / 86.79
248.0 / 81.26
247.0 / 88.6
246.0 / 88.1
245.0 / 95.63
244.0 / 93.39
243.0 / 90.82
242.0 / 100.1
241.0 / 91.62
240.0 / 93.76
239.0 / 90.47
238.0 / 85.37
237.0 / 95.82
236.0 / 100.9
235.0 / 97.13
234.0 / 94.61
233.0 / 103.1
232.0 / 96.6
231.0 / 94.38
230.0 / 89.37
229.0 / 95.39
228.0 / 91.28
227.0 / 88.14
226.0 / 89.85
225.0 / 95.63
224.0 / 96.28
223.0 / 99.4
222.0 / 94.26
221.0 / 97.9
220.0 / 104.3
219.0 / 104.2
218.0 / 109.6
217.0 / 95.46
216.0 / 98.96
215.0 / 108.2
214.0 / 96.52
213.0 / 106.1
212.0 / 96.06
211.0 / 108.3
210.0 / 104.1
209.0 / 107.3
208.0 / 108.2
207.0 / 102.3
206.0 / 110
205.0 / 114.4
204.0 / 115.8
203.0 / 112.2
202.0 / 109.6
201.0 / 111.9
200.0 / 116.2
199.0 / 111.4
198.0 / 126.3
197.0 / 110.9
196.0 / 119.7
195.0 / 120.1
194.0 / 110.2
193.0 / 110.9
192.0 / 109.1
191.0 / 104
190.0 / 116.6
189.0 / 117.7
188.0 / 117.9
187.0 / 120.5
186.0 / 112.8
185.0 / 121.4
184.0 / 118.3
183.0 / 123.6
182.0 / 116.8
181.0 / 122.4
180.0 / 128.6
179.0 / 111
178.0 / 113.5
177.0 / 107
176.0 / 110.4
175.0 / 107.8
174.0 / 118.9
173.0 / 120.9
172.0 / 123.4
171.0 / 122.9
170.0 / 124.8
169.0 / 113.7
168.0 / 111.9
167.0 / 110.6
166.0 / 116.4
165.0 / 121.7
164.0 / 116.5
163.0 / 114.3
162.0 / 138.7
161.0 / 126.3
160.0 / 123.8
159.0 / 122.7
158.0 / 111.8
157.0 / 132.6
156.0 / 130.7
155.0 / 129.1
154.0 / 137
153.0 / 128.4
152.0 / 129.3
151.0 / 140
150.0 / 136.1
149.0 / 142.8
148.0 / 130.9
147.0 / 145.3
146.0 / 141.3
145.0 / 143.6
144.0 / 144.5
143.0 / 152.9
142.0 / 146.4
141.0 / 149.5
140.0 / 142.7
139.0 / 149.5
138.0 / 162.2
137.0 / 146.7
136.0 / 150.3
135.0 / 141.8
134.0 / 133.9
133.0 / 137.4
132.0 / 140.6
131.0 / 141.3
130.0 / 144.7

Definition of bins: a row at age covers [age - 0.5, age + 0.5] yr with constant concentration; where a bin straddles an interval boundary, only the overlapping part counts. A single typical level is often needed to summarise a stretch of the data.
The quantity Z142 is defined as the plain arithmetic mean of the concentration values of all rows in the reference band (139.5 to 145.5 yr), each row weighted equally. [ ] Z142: 147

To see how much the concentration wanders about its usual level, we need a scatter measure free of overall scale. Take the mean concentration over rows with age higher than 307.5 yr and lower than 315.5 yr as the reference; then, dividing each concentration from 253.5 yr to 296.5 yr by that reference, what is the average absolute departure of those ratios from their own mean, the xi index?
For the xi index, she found 0.054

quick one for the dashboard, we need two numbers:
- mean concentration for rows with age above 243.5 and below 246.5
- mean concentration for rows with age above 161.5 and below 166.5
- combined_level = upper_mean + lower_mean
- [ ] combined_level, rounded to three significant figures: 214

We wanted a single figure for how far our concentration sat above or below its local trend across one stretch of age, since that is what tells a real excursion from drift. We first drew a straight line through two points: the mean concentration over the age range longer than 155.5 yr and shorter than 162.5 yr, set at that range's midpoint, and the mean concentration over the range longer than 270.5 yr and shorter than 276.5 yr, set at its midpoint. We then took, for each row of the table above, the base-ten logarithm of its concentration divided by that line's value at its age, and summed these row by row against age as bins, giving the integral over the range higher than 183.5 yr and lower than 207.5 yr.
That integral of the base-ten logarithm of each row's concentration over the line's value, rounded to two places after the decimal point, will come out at 0.13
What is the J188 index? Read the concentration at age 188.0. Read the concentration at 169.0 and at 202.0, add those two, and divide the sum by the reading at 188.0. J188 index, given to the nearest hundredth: 1.89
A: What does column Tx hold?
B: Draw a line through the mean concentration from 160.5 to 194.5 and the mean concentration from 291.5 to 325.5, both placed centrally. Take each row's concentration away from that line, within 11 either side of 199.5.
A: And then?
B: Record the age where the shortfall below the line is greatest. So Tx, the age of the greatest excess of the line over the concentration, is 191.0 yr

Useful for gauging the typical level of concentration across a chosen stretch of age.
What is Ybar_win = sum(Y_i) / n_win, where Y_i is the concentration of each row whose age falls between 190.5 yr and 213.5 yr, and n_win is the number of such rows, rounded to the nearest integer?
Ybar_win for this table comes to 111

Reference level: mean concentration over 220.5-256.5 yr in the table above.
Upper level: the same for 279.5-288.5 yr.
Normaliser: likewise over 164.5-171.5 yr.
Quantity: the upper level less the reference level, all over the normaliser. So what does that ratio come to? -0.13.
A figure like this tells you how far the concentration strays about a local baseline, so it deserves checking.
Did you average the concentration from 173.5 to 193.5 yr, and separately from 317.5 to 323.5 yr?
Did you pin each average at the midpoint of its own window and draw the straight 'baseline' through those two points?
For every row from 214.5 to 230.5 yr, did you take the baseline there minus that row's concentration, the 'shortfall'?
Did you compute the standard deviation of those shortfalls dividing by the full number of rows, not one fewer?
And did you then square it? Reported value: 29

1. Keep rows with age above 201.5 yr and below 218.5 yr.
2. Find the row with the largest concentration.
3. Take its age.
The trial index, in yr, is 204.0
